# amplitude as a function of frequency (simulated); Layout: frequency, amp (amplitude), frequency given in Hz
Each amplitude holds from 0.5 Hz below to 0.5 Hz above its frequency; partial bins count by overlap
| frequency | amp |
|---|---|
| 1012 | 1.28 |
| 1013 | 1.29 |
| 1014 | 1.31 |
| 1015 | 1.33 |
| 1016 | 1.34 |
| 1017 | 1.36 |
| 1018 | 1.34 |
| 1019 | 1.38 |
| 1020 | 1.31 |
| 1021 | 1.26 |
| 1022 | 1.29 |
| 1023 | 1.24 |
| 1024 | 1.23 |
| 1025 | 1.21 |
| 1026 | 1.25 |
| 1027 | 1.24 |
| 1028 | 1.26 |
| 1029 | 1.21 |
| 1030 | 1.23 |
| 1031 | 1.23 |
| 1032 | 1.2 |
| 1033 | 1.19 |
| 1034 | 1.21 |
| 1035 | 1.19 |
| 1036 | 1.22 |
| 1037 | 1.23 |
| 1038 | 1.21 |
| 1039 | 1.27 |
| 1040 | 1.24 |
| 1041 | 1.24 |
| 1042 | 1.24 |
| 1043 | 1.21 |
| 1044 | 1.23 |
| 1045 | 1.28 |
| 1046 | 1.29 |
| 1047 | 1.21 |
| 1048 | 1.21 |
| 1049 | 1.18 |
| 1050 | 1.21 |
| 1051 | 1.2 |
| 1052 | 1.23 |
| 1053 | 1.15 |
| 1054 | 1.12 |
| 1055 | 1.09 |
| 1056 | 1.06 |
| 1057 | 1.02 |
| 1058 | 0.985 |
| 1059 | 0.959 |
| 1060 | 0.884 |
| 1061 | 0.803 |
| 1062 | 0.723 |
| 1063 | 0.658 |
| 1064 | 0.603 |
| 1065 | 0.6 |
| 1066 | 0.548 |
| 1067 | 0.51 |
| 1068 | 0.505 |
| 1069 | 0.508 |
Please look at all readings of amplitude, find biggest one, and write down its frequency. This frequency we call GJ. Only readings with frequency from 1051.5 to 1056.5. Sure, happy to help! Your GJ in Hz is 1052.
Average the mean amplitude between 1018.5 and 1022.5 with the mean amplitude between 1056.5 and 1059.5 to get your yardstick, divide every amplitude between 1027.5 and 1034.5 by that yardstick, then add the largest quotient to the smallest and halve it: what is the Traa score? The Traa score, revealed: 1.07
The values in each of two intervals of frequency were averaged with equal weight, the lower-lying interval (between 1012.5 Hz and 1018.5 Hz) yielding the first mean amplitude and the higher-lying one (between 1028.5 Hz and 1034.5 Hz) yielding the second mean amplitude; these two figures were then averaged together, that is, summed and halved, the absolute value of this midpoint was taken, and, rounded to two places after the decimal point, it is 1.27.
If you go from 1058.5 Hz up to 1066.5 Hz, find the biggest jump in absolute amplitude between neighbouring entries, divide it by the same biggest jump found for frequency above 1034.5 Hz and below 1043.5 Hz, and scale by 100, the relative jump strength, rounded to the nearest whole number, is 135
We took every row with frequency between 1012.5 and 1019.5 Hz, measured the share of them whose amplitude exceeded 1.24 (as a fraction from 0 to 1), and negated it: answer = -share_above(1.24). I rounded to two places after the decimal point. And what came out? -1.00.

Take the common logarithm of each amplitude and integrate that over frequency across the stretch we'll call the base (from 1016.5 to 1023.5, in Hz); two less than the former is -1.18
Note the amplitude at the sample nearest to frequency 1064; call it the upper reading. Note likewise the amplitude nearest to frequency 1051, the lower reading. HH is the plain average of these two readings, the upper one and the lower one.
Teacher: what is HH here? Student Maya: 0.90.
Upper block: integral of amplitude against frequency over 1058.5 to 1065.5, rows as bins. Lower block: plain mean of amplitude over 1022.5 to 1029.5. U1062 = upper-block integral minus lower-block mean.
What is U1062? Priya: 4.0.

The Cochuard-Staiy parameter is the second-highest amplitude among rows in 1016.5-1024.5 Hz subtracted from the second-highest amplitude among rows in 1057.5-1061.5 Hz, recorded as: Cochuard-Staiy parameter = -0.40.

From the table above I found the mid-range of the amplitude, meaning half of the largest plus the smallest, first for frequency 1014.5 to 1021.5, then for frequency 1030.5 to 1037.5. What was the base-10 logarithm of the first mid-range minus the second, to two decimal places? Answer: -0.96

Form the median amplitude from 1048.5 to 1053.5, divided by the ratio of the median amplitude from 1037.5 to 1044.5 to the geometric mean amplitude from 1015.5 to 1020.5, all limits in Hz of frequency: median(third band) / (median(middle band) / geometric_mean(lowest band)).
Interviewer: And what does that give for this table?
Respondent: 1.3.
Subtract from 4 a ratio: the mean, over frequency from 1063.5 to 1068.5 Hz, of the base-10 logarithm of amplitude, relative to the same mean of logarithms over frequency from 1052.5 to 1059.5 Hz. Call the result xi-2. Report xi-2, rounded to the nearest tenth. 15.6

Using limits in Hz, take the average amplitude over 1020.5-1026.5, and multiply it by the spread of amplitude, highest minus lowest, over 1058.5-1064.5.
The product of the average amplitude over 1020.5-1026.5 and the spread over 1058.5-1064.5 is 0.44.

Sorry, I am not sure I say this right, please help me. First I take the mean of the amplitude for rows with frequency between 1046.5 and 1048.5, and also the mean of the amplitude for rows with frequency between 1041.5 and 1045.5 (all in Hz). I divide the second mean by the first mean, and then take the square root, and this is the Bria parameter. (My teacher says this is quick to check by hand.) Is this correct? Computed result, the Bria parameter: 1.01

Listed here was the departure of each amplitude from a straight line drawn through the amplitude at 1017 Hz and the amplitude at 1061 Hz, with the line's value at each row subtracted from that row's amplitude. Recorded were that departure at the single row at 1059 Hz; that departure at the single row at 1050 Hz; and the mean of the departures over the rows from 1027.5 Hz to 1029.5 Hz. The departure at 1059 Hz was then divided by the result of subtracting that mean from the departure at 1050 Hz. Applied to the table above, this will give 0.5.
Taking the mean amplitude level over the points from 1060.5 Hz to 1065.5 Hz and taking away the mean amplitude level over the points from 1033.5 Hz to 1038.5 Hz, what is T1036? -0.53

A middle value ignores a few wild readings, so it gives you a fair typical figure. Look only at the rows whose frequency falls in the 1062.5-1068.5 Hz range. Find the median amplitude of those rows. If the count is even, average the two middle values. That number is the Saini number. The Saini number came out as 0.57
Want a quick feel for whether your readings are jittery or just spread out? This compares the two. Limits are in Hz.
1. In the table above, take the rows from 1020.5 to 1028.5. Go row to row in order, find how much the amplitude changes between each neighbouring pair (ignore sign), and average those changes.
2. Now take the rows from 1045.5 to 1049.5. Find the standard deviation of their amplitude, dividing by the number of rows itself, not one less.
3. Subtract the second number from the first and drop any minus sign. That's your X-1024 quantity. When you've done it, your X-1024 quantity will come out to 0.015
